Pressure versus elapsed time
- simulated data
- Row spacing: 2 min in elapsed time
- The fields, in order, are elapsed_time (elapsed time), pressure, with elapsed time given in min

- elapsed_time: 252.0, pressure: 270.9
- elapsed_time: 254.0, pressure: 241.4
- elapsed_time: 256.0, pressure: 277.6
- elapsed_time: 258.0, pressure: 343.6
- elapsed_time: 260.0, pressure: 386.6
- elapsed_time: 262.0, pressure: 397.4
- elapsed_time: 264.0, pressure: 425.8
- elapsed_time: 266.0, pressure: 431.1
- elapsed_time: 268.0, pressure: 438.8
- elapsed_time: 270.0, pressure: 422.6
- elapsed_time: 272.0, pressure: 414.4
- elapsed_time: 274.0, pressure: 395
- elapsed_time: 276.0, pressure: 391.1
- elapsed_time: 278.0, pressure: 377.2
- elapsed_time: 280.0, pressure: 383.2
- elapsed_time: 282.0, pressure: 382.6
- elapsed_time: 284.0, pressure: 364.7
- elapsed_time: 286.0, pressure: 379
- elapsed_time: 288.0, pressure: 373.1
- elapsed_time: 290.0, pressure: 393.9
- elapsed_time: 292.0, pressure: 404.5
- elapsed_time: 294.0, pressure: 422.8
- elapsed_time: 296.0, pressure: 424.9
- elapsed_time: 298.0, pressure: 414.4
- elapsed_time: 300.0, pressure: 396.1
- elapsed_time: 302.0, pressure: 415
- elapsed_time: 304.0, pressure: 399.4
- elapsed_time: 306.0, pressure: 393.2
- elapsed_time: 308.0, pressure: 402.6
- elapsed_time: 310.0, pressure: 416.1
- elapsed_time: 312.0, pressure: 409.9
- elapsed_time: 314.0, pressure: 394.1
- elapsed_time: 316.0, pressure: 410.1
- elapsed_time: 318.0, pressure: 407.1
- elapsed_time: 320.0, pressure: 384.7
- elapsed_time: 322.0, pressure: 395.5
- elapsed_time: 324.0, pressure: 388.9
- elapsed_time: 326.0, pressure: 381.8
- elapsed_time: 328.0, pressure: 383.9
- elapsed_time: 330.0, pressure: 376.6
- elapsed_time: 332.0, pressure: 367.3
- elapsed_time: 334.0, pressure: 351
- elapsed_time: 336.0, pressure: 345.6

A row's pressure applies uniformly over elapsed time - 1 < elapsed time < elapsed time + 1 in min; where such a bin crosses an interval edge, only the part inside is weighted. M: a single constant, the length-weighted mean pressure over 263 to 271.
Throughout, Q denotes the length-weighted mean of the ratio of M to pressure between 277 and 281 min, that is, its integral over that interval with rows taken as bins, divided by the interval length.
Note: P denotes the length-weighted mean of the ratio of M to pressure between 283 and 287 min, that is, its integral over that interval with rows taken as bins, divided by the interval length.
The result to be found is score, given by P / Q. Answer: 1.02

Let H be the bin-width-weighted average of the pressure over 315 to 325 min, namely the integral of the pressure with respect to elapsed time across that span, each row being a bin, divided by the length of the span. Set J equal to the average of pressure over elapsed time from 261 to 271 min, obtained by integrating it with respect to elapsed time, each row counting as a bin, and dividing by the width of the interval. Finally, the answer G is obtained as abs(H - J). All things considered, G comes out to 26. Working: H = 397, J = 423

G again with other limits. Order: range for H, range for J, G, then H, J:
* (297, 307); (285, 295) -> 9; 404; 395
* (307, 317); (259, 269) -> 9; 407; 416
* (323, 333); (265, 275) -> 41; 380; 420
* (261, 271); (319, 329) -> 36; 423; 387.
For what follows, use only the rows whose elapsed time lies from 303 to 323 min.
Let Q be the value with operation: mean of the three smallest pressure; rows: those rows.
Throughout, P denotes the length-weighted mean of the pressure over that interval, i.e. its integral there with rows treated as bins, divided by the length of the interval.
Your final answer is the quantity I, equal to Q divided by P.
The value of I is 0.974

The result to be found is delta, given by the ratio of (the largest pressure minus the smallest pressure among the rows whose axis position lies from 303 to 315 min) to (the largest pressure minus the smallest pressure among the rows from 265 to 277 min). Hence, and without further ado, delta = 0.5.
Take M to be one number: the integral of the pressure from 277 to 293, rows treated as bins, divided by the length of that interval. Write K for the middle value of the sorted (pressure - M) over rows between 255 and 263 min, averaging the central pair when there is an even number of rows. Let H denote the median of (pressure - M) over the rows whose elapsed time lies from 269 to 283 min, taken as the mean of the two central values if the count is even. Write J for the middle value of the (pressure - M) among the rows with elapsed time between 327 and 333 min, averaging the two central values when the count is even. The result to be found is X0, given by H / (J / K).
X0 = 27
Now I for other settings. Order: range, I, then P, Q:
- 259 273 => 0.959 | 417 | 399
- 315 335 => 0.949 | 385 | 365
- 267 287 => 0.946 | 395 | 374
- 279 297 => 0.949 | 392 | 372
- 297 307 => 0.982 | 404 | 396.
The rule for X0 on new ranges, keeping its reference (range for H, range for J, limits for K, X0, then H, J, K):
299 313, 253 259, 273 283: 0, 20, -105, 1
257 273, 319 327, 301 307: 137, 36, 5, 17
